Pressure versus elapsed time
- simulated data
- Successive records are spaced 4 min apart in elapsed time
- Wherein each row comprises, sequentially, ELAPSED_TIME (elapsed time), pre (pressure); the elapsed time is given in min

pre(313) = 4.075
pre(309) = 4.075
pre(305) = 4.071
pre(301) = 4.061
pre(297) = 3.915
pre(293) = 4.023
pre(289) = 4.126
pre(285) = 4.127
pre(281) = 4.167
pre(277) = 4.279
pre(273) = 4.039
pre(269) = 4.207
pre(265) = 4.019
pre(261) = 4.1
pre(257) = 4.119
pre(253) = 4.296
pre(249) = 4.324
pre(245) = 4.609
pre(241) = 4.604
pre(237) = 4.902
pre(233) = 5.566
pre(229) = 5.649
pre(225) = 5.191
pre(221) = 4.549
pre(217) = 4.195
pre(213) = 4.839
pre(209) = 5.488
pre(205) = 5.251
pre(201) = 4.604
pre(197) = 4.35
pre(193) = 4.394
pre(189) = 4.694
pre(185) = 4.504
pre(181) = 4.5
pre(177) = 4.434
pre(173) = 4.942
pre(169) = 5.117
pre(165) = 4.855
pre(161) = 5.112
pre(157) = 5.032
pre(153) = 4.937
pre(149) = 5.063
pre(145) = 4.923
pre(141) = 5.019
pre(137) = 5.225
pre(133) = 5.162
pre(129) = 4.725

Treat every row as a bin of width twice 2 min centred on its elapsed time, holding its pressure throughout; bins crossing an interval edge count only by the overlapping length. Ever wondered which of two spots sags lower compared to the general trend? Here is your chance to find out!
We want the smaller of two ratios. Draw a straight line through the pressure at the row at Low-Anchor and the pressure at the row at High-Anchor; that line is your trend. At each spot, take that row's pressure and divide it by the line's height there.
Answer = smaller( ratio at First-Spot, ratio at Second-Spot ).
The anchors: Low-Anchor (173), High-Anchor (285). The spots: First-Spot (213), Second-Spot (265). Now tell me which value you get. 0.94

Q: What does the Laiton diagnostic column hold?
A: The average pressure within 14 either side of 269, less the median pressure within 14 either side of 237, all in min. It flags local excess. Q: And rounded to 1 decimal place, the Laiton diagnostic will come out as -0.8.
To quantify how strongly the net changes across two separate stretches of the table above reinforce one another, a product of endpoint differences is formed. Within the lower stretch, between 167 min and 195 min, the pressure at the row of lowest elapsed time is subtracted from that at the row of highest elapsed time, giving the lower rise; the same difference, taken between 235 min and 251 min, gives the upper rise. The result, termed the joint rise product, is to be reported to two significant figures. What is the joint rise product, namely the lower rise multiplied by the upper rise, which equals 0.42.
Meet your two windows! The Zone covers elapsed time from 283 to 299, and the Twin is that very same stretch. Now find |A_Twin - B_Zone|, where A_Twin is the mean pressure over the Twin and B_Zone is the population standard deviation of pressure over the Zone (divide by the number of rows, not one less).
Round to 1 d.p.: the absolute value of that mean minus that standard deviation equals 4.0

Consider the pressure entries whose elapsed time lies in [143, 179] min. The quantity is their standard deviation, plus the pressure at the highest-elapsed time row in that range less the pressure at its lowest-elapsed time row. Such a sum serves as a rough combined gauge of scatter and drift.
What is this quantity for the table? -0.3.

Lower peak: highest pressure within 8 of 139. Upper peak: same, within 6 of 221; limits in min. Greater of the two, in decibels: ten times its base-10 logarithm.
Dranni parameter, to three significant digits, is 7.18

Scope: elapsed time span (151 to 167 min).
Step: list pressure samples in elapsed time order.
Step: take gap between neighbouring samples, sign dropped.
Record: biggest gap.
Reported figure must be 0.257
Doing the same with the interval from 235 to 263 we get 0.298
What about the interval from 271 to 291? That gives 0.240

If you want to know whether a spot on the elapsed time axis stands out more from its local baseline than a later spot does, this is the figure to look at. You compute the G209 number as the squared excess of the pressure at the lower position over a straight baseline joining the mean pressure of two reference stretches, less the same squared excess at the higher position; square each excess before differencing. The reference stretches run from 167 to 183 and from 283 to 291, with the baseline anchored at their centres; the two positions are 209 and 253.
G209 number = 0.86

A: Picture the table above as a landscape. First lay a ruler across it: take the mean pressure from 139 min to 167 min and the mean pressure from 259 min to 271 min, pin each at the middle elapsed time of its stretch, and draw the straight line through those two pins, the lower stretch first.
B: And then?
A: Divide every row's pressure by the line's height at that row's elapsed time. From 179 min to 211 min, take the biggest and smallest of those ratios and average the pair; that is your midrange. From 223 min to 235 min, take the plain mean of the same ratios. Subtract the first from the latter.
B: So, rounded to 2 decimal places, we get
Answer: 0.17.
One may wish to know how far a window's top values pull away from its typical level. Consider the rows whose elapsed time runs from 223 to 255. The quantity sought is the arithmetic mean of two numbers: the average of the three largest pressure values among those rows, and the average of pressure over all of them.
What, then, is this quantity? 5.18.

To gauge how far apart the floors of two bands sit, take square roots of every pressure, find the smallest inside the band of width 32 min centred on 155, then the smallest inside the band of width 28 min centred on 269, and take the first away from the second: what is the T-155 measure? -0.20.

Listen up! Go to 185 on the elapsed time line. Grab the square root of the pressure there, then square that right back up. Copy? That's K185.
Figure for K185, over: 4.5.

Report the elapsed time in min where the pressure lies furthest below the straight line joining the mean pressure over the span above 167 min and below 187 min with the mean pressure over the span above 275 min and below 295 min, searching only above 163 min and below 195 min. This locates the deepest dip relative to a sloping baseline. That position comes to 177 min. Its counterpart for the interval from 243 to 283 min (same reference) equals 265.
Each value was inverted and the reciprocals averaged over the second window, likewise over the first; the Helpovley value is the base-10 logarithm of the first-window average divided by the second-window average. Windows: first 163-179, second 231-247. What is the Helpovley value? 0.006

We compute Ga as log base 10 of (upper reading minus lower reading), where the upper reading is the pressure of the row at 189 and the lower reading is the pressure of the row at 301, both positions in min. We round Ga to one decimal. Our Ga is -0.2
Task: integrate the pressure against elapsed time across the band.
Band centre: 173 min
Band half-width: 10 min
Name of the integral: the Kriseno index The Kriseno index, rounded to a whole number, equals 95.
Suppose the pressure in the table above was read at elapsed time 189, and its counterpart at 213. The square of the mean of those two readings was 22.7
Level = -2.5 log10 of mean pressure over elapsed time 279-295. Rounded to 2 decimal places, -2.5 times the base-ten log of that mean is -1.53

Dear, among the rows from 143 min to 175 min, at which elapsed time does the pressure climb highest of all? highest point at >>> 169 min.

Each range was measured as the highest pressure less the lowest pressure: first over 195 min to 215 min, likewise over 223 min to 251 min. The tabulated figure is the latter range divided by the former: 1.2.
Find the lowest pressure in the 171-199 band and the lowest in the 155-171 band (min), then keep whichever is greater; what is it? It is 4.9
